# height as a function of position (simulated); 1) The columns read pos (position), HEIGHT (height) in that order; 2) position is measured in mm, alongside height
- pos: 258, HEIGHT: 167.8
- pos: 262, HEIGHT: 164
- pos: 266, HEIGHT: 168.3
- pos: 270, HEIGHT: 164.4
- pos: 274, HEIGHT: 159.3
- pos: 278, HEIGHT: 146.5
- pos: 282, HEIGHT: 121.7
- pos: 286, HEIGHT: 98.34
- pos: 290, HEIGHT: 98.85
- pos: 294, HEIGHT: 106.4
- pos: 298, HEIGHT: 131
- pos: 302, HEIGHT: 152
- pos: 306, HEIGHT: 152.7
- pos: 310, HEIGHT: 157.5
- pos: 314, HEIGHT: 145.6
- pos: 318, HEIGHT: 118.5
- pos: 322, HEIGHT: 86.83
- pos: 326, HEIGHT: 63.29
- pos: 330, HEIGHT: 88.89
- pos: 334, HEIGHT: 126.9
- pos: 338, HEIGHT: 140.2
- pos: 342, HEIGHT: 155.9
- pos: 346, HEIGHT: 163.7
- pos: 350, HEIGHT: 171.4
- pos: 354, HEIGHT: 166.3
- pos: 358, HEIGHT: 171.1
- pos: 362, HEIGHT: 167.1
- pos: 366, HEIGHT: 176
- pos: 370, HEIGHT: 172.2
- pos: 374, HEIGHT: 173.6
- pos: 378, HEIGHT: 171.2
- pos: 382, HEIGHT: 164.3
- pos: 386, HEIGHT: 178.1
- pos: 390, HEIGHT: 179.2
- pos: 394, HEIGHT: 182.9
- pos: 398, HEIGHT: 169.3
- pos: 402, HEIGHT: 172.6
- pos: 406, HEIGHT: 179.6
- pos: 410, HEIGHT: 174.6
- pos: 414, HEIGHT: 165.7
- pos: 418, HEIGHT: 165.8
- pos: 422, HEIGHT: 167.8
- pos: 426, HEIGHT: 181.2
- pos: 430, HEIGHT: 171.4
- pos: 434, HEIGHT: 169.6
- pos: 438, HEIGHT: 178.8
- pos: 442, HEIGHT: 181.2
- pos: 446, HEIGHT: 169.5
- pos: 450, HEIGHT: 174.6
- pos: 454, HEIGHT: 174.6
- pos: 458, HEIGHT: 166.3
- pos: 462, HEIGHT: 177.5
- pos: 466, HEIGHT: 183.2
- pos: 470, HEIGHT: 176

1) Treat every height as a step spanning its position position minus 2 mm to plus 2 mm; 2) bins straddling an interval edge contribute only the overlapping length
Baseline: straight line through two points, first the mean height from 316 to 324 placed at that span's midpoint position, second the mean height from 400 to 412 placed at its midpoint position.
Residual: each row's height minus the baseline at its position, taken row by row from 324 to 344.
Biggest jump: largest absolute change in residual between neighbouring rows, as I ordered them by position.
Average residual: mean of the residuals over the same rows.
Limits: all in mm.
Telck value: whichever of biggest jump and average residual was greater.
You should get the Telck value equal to 35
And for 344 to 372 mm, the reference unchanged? 35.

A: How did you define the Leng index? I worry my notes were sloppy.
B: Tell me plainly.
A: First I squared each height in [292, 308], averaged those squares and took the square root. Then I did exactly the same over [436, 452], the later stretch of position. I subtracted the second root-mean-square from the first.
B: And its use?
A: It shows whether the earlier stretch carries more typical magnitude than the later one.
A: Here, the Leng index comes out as -39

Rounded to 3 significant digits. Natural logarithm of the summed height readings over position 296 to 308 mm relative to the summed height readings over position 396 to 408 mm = -0.180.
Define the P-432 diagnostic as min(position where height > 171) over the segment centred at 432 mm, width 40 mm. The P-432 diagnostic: 426 mm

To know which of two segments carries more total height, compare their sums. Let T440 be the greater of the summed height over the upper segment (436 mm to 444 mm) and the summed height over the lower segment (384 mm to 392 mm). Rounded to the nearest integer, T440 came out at 360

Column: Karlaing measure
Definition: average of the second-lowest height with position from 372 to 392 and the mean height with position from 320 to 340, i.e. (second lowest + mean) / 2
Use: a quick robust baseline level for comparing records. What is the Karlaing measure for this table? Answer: 136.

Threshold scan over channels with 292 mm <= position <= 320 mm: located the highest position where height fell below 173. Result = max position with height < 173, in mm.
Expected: 318 mm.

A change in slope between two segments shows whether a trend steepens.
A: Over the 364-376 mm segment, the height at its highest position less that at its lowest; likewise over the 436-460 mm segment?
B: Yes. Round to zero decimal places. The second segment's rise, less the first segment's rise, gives -10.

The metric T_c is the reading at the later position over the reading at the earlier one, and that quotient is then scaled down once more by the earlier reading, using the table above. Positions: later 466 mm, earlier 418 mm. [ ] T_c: 0.0067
